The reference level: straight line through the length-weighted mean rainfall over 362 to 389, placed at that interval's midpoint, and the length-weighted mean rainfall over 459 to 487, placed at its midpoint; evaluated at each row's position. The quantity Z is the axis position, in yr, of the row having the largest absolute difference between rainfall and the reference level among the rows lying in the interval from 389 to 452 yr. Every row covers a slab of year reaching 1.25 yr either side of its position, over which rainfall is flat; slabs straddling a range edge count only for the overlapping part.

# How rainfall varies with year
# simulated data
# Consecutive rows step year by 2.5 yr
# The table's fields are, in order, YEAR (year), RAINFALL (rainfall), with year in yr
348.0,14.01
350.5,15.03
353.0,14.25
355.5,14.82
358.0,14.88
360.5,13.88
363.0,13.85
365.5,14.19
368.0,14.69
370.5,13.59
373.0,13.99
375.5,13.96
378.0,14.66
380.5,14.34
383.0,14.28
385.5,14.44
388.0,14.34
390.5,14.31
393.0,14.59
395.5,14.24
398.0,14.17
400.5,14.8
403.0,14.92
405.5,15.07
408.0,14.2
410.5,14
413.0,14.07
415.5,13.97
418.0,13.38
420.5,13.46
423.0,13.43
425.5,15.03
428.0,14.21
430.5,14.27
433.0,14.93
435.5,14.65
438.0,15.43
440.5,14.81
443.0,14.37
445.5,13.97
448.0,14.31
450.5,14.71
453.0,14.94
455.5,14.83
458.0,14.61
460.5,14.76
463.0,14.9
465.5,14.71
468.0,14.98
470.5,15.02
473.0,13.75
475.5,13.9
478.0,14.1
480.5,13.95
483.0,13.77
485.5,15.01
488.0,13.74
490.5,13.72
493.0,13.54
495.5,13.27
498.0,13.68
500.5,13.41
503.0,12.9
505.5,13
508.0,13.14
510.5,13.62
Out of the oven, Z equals 438.0 yr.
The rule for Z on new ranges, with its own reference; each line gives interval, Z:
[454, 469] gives 468.0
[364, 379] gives 370.5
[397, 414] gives 405.5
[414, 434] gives 418.0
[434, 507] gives 503.0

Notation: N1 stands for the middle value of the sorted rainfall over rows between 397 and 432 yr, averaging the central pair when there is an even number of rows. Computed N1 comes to 14.2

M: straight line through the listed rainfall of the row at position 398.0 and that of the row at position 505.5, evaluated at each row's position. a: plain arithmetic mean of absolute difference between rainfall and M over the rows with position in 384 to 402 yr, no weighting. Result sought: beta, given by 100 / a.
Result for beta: 531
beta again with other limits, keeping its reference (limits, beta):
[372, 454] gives 193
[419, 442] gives 116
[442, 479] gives 97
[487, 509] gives 308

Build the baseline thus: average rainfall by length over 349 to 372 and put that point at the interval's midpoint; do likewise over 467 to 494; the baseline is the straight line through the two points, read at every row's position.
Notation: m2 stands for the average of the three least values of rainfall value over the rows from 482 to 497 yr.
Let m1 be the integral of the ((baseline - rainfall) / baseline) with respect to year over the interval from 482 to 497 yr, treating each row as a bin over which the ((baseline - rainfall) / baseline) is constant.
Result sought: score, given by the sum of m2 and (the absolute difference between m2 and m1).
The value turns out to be 26.7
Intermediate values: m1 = 0.3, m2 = 13.5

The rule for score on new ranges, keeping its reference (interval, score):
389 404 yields 28.7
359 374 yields 27.2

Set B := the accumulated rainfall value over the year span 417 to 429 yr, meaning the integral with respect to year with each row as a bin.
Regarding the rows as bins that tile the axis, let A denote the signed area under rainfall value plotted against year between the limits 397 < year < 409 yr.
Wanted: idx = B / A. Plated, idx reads 0.95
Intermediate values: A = 176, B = 167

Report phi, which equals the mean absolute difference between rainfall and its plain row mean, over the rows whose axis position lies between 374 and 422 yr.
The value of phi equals 0.32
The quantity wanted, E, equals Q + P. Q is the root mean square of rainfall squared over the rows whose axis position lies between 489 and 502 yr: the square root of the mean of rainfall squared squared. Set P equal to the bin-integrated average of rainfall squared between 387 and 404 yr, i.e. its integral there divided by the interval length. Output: 393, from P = 210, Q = 183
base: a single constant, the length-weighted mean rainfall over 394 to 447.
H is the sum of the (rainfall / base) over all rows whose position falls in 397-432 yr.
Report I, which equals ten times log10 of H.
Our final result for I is 11.4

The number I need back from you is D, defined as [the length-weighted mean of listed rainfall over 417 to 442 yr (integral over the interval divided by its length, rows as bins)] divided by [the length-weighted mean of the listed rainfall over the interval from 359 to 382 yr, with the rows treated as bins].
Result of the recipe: 1.02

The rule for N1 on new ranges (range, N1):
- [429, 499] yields 14.5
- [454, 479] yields 14.7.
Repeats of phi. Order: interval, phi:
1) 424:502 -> 0.51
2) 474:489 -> 0.32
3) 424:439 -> 0.38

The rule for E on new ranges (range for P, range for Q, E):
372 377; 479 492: 394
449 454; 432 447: 435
